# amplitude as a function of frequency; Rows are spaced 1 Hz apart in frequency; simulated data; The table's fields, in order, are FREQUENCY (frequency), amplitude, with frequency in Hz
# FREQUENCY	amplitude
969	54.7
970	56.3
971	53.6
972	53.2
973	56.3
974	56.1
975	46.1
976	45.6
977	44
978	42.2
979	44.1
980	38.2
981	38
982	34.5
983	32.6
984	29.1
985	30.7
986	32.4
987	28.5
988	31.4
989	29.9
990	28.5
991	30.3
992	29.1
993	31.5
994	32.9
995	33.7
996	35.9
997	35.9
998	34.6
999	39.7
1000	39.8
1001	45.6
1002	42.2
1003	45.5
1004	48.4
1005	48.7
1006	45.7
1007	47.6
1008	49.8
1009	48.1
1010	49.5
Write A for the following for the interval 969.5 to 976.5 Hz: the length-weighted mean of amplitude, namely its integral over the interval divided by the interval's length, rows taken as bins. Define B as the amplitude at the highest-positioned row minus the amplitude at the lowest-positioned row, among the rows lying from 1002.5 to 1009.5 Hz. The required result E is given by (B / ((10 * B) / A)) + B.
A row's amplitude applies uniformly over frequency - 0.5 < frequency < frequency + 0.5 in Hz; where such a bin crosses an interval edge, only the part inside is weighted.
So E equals 8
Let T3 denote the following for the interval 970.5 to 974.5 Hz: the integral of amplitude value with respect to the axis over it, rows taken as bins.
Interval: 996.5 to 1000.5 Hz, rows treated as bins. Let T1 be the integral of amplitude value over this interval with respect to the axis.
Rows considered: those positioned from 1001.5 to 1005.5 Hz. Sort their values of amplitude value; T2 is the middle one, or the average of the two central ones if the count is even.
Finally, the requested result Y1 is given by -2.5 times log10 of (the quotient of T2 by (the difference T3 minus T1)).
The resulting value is 0.42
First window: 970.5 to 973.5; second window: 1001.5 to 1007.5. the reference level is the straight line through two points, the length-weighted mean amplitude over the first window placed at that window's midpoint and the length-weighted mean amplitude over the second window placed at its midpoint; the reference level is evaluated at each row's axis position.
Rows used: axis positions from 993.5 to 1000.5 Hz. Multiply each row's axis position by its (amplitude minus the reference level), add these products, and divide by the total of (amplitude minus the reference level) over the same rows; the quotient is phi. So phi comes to 996.5 Hz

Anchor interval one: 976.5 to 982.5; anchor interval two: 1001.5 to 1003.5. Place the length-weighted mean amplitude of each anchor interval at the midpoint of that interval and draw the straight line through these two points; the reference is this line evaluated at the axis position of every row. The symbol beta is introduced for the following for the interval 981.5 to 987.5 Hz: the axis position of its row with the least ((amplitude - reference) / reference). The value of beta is 987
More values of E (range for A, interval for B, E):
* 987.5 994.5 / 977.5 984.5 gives -10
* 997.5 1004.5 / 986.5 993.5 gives 7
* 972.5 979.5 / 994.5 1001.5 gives 17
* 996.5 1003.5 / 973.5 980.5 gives -14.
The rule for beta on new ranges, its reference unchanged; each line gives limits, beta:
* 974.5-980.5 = 980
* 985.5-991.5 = 990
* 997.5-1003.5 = 998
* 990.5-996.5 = 992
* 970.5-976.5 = 976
